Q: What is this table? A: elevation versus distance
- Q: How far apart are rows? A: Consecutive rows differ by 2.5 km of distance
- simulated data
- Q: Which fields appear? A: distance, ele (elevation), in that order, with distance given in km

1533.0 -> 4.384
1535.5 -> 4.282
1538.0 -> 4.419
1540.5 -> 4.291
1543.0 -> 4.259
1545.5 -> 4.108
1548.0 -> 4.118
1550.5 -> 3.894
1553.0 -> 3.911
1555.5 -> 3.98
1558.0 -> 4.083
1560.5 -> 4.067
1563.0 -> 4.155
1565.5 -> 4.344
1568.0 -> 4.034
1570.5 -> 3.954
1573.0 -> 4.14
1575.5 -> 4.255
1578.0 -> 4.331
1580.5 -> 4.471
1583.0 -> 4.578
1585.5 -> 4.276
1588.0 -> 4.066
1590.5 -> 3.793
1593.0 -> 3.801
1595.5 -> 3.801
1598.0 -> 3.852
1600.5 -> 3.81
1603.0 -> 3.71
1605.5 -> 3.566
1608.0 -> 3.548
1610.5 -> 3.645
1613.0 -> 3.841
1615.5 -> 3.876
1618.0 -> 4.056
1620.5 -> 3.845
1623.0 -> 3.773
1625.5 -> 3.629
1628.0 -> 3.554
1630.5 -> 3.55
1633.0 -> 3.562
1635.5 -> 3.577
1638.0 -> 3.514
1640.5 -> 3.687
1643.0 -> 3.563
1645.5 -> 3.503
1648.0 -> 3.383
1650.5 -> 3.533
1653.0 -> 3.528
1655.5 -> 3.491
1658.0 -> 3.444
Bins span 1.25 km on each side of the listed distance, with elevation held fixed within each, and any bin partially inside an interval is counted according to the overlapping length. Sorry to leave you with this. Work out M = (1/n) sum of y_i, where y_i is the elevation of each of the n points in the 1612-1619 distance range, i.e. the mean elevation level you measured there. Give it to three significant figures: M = 3.92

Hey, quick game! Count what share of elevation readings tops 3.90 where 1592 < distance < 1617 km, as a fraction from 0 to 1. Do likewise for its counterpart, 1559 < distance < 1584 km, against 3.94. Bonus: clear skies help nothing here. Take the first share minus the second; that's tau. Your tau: -1.0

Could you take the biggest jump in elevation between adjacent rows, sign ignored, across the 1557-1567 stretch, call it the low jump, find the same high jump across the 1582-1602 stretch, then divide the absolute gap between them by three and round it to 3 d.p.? 0.038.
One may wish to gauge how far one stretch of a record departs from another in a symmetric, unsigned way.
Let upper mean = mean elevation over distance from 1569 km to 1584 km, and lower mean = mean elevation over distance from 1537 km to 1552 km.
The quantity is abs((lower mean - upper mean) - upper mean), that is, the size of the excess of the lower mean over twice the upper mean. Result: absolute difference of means 4.39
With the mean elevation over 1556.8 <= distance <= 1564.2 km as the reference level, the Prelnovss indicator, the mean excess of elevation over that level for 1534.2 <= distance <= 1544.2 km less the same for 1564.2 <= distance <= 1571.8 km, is 0.20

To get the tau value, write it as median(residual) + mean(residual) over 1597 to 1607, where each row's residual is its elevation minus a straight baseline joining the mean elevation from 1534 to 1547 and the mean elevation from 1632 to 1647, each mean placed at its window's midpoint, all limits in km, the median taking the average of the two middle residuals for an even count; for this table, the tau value -0.18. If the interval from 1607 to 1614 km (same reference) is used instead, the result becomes -0.22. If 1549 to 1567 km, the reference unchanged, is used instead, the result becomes -0.15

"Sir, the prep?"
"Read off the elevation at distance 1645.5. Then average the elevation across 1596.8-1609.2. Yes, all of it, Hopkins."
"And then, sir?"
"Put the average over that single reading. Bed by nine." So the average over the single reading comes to 1.06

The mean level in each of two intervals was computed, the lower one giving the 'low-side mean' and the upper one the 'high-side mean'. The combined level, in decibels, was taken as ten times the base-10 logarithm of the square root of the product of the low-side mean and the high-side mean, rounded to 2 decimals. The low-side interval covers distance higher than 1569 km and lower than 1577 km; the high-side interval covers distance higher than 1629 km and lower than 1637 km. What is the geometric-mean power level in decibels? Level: 5.83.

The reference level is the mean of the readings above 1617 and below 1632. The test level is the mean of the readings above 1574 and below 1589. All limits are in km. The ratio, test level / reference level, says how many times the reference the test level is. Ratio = 1.16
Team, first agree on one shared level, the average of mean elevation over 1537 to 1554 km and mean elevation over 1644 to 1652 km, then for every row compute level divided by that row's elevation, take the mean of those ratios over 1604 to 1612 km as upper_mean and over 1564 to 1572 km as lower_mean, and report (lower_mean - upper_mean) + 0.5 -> 0.37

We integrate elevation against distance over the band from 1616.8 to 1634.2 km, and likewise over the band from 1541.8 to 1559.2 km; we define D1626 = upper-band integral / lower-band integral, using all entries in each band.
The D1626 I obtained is 0.92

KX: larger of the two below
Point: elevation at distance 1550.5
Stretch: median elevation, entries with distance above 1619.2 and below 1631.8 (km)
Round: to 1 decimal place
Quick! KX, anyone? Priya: 3.9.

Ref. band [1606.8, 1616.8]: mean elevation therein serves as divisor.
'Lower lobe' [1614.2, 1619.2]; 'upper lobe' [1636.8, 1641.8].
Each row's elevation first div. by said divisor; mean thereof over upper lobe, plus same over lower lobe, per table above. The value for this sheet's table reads 2.03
